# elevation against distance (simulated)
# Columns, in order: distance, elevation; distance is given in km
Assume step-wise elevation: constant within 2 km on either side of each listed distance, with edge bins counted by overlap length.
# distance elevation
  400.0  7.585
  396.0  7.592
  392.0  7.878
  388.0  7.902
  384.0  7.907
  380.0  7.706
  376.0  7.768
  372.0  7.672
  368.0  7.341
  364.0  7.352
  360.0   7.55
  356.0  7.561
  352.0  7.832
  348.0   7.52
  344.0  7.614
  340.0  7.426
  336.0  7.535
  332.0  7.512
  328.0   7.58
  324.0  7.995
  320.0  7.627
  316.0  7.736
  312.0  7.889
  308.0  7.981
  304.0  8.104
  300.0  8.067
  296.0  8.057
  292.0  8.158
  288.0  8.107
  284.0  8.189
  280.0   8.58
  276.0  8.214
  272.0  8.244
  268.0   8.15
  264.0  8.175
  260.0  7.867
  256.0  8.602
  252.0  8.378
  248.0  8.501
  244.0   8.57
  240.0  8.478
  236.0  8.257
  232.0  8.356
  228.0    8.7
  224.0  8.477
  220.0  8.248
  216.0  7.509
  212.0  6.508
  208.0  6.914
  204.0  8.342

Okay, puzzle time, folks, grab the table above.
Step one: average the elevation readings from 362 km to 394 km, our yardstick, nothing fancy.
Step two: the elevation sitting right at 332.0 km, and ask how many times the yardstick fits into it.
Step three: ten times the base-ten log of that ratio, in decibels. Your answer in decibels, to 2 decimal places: -0.10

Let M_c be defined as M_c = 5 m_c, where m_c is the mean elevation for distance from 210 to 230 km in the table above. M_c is 39.4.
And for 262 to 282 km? 41.4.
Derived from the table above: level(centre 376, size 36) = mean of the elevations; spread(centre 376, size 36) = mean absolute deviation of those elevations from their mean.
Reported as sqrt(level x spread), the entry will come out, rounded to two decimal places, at 1.16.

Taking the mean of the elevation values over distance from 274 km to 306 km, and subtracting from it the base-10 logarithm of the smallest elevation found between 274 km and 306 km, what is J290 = 7.28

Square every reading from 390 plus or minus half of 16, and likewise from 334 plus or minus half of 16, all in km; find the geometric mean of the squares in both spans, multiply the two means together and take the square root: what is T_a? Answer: 58.7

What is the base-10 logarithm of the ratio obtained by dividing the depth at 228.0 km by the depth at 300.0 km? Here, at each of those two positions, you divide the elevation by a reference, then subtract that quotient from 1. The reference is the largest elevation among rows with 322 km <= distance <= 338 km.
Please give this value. 1.0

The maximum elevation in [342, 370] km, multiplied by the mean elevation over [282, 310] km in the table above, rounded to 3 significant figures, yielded 63.4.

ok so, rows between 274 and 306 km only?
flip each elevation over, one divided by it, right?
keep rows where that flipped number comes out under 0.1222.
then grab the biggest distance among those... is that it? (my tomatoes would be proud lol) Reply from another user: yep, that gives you 284.0 km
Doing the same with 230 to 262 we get 256.0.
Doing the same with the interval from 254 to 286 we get 284.0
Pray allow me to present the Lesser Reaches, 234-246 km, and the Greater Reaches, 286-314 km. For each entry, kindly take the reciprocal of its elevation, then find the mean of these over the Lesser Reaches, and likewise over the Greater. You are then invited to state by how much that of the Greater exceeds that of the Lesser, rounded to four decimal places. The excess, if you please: 0.0056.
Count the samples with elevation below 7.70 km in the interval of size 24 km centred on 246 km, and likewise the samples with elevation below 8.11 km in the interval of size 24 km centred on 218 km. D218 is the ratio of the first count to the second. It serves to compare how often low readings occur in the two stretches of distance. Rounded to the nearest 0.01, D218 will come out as 0.00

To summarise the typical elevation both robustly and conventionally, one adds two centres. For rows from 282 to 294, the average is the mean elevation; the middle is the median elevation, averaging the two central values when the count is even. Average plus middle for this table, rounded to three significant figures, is 16.3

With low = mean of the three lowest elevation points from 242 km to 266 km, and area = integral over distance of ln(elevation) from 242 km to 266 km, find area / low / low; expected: 0.77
